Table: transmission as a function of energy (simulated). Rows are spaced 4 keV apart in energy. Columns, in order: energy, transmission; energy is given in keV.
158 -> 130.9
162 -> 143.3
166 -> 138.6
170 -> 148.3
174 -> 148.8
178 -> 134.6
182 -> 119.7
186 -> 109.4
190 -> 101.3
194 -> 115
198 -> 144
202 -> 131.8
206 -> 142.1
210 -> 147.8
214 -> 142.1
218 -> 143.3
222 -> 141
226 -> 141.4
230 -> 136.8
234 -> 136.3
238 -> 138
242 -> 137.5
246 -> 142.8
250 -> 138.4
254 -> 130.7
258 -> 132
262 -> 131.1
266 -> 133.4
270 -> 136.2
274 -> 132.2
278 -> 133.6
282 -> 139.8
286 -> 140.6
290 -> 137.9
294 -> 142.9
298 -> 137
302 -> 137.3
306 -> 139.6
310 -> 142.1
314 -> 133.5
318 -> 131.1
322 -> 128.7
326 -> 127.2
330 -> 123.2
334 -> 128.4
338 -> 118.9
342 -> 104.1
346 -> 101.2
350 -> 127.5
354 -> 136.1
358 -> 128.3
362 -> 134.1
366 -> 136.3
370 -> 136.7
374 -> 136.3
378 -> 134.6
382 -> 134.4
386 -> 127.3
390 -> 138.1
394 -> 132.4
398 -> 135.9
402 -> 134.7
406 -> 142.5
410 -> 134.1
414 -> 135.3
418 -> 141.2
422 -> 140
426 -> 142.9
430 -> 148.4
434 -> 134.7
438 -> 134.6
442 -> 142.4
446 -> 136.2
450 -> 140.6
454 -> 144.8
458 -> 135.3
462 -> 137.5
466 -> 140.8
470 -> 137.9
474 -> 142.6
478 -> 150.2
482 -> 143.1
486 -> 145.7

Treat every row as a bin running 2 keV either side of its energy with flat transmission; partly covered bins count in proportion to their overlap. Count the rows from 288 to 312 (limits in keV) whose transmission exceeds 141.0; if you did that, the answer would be 2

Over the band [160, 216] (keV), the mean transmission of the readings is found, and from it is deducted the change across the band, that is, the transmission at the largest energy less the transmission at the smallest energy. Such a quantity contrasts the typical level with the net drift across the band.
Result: 135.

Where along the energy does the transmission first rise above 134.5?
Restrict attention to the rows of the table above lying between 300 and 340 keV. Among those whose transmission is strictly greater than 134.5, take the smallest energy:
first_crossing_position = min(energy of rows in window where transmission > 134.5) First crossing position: 302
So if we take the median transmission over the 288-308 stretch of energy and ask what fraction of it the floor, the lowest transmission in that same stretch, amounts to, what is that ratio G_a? 0.993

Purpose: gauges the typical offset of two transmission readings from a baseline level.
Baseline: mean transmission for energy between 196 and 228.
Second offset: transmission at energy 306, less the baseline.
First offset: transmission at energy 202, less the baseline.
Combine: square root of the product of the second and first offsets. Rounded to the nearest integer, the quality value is 5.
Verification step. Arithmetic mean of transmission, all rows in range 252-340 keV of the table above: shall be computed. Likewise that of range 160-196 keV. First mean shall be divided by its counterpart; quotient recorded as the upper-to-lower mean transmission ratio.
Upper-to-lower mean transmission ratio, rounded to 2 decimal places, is 1.04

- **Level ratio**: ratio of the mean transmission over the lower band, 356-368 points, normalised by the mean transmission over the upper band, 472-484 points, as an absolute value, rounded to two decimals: 0.91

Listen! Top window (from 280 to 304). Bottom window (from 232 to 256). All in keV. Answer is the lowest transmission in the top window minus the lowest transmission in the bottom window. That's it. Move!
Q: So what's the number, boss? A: 6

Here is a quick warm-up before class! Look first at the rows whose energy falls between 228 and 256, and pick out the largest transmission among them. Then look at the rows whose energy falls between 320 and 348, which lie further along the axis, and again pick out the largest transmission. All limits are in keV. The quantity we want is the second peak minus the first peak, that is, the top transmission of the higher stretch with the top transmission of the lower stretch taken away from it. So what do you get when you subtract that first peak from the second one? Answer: -14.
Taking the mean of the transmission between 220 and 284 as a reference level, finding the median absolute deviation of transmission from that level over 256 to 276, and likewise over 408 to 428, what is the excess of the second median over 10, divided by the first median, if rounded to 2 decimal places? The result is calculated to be -1.53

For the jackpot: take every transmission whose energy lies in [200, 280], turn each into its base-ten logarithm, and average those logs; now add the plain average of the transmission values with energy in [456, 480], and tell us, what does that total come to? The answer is 143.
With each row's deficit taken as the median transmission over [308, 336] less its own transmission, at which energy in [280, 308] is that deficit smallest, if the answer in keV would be 294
